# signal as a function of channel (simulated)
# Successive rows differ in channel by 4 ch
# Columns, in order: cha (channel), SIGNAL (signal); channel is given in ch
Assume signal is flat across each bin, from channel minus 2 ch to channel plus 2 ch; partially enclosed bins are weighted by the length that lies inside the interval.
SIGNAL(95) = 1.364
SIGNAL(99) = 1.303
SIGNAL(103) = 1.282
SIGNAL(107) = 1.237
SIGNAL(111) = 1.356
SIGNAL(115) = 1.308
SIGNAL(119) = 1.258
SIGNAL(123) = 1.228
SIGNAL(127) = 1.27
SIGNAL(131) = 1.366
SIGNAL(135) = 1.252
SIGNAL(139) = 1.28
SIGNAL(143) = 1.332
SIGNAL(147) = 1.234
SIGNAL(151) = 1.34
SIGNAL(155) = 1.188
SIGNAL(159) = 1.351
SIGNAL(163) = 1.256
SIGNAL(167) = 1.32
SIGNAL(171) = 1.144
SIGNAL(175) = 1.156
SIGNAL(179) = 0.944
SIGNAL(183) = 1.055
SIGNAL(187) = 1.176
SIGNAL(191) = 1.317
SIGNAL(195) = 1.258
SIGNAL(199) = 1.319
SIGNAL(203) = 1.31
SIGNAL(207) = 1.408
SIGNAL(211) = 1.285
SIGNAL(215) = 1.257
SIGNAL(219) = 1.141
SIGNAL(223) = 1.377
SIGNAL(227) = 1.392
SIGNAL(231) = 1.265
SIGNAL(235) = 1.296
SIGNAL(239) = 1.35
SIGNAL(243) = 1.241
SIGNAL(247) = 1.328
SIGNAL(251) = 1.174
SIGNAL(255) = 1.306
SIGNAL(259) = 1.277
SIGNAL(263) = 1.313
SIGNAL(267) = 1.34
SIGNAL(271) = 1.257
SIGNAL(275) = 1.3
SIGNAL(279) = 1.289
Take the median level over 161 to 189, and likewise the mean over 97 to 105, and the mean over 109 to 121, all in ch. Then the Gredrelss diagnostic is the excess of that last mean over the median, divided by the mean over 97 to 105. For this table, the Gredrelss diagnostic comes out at 0.12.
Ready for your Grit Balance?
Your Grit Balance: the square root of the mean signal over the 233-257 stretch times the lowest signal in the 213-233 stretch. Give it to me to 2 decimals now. 1.21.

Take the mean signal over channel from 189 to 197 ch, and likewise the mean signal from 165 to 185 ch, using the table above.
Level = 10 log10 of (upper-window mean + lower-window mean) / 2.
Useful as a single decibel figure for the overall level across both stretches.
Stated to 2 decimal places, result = 0.81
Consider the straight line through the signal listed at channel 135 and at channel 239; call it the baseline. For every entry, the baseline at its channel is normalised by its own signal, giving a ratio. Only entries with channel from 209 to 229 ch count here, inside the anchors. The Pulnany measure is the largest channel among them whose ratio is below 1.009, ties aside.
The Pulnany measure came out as 227 ch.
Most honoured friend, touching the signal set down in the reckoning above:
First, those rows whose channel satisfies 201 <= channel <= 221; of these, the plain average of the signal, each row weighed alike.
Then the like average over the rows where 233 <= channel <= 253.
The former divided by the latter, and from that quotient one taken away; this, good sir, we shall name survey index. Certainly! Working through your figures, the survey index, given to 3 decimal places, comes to 0.002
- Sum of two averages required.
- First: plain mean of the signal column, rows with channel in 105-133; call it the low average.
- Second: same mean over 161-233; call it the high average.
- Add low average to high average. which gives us 2.532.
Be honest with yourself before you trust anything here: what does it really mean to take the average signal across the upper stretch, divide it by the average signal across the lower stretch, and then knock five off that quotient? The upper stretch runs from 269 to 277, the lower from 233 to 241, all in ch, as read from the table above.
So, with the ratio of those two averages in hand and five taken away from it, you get -4.03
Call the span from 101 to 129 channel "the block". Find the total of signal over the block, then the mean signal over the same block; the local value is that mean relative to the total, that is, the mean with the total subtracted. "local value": -7.66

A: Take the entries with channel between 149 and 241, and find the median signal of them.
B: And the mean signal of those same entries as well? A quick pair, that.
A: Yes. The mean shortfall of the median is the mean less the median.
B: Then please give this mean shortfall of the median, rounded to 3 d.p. -0.028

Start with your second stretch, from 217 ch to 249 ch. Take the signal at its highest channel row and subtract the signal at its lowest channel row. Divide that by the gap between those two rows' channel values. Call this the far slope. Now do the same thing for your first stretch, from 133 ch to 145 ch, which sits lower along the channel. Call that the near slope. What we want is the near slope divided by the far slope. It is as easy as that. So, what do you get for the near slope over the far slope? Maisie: 1.5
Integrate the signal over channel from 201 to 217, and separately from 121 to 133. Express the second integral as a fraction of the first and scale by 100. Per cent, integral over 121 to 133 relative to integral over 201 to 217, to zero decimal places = 73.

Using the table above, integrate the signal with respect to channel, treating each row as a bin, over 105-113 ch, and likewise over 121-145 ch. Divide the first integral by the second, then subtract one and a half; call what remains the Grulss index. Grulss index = -1.2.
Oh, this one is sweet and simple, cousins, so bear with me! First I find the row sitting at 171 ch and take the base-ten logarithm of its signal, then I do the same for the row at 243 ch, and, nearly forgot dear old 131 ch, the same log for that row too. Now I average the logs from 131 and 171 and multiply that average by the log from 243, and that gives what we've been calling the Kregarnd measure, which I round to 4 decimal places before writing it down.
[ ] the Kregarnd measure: 0.0091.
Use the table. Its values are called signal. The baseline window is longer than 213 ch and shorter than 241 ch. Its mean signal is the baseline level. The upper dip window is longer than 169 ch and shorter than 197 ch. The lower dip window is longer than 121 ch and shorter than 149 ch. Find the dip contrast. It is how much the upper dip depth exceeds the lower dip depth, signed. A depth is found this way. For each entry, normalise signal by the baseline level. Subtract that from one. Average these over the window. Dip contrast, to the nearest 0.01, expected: 0.10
